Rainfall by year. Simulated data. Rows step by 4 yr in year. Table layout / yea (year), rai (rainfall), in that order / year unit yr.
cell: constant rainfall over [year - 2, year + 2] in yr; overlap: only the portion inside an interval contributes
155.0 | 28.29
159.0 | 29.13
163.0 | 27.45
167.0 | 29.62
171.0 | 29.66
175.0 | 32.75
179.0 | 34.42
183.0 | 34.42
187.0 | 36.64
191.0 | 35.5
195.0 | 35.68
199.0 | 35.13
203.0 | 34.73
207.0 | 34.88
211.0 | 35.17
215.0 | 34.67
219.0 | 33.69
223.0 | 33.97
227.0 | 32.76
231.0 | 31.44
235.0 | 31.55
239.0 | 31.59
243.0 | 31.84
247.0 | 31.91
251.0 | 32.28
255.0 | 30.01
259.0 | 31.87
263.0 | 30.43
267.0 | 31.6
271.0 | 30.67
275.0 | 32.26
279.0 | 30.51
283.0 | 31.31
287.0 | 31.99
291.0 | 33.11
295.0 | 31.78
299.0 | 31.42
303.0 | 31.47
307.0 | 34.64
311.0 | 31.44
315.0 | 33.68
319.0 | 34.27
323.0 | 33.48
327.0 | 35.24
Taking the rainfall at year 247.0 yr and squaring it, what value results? 1018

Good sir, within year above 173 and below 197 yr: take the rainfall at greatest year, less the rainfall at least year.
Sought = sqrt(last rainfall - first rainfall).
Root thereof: 1.7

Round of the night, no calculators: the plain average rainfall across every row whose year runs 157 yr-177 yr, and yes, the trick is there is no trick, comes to 29.7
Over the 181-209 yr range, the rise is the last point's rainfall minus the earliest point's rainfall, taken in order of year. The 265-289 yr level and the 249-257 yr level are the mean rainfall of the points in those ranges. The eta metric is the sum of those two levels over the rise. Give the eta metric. 136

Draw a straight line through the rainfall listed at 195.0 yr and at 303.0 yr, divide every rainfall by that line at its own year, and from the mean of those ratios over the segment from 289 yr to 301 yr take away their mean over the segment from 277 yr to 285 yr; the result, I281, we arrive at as 0.05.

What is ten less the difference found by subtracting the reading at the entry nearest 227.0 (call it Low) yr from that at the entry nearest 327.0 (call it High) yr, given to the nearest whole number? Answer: 8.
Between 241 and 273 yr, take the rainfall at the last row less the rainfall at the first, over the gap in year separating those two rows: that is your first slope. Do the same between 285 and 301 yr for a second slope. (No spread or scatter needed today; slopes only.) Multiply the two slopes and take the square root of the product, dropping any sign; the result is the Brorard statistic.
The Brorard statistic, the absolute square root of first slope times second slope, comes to 0.04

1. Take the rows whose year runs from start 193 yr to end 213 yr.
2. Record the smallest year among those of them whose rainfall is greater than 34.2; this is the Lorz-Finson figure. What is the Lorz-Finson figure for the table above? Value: 195.0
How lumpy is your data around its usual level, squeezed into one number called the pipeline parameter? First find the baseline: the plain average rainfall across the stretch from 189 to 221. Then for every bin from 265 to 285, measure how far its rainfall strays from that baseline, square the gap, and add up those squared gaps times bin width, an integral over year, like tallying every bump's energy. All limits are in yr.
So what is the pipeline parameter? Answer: 276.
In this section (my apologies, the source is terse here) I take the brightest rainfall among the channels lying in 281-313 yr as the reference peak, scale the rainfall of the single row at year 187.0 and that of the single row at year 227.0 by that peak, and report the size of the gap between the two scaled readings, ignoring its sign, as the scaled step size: 0.11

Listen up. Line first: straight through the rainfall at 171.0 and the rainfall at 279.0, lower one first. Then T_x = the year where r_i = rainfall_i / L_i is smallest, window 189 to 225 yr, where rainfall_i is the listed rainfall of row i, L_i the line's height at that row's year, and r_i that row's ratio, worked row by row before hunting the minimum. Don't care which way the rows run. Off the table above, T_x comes 219.0 yr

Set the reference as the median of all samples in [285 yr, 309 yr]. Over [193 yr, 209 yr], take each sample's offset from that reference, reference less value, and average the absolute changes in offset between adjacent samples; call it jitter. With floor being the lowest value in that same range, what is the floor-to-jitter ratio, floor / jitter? 95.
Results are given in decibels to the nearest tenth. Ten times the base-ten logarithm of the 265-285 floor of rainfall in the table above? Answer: 14.8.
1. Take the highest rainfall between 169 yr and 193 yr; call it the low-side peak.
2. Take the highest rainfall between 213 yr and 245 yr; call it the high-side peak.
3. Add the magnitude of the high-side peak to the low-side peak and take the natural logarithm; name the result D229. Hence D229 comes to 4.27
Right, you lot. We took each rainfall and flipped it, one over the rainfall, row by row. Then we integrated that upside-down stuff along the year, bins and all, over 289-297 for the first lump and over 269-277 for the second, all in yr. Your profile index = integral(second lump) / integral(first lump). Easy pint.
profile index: 1.03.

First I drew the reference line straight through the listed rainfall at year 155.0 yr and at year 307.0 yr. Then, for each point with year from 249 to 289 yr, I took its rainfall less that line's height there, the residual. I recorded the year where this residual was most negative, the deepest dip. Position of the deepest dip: 279.0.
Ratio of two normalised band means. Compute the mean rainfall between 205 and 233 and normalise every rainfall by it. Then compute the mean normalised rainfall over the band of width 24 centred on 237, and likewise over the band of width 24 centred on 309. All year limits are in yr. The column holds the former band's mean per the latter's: 0.97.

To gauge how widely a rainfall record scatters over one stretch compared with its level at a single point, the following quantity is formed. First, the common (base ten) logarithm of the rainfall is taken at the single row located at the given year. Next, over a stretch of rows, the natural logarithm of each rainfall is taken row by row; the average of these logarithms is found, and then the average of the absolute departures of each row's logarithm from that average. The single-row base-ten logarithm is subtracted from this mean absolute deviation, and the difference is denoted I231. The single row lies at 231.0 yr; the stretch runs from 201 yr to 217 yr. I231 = -1.493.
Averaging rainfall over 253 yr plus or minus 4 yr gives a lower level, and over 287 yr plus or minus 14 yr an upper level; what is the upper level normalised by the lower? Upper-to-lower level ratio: 1.02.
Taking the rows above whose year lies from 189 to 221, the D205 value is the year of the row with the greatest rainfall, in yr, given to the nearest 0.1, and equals 195.0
